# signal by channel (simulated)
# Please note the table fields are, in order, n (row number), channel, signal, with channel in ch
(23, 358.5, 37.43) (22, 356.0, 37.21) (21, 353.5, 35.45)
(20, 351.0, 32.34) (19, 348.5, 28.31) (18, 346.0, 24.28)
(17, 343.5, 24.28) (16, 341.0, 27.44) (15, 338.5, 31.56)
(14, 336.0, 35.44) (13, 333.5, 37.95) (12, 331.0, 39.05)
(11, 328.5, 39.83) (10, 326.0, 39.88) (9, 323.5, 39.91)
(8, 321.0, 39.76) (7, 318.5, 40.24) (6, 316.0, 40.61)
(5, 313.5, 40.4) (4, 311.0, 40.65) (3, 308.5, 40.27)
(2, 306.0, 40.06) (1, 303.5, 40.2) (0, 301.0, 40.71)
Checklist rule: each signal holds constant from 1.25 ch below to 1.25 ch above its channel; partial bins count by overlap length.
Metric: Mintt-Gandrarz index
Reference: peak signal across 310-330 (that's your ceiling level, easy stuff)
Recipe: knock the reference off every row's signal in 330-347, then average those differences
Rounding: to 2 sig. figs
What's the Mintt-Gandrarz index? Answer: -9.2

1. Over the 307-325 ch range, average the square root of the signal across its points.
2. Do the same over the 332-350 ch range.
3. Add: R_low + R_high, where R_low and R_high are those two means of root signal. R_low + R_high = 11.8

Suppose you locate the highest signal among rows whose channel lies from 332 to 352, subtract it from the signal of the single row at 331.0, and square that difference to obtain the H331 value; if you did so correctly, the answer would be 1.2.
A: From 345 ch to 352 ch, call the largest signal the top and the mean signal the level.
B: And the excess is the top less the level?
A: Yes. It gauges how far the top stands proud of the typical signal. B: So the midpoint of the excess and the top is 18.2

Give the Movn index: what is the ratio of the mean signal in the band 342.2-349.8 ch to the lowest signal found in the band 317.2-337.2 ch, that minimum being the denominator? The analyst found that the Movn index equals 0.72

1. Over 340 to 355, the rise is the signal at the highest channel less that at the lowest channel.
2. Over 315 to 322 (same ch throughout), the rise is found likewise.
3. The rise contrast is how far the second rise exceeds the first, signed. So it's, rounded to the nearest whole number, -9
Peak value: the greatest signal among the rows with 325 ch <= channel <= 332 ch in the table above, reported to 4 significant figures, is 39.88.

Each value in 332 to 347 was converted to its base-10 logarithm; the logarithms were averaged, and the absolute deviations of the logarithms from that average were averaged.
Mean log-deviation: 0.070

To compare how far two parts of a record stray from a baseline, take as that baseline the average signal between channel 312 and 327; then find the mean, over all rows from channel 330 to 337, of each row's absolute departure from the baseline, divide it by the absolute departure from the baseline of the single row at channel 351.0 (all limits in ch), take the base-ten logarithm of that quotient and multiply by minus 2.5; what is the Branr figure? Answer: 1.17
